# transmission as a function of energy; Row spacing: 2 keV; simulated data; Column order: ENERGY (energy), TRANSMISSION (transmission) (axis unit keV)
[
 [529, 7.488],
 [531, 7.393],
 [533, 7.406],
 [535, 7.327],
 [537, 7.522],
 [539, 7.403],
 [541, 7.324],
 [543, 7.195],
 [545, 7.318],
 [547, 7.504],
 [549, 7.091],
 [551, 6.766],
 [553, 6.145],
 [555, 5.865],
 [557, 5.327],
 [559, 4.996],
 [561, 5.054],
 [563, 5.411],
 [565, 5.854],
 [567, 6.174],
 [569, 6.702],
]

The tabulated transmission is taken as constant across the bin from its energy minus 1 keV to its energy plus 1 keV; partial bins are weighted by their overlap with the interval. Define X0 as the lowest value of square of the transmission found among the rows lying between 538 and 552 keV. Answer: 46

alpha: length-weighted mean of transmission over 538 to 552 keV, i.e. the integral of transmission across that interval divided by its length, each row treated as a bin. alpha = 7.2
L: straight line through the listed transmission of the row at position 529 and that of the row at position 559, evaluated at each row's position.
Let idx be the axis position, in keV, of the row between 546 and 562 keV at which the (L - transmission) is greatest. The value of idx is 559 keV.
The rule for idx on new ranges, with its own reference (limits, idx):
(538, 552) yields 539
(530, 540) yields 531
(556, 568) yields 559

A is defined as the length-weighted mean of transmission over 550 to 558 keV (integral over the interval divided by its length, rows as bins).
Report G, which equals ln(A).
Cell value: 1.80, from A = 6.0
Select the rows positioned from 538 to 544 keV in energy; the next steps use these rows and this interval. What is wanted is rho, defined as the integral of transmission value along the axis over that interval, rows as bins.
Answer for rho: 44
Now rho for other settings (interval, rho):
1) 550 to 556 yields 38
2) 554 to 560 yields 32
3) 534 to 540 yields 45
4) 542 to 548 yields 44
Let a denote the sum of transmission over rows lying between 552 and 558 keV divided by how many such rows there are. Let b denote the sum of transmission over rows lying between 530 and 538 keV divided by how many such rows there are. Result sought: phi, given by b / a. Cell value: 1.3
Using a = 5.8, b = 7.4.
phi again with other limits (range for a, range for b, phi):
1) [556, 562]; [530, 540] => 1.4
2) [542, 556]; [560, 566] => 0.8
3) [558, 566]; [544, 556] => 1.3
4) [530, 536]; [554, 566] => 0.7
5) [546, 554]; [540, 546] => 1.1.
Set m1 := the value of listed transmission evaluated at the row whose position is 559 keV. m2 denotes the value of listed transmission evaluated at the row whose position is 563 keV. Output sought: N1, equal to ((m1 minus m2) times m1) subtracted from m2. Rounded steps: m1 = 4.996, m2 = 5.411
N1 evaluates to 7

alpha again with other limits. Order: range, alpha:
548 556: 6.5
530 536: 7.4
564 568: 6.0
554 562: 5.3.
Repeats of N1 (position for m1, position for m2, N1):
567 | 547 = 16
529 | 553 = -4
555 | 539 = 16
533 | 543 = 6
